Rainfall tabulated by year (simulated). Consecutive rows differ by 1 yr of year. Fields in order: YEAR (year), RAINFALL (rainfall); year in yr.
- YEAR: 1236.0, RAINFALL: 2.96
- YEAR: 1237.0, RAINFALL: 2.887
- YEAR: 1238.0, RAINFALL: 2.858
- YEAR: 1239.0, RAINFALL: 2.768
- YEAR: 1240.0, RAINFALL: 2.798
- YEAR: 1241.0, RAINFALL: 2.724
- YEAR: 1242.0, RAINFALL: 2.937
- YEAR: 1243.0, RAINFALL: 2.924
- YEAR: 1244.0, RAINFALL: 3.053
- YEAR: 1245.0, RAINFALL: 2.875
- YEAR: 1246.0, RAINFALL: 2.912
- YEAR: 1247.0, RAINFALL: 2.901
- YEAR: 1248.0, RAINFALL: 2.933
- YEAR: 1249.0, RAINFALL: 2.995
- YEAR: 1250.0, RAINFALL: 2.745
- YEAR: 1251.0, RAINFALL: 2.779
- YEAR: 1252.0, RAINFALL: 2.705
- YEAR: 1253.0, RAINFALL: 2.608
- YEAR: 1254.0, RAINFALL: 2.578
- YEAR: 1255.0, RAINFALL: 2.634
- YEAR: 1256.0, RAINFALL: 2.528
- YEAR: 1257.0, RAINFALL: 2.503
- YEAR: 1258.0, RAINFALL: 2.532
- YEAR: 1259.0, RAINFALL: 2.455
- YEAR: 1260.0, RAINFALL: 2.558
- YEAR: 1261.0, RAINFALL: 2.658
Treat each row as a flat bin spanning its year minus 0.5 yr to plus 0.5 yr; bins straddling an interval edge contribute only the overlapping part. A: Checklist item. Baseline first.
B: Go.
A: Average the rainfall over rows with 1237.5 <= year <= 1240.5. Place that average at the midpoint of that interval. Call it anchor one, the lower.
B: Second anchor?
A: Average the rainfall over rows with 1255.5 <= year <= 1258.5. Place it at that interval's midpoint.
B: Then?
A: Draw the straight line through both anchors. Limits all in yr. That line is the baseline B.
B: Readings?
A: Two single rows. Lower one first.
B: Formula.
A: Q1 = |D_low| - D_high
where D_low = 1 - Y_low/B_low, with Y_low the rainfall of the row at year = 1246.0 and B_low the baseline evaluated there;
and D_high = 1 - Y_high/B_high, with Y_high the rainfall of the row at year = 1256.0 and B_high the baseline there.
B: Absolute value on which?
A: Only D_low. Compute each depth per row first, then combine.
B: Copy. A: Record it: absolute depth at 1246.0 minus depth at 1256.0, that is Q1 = 0.076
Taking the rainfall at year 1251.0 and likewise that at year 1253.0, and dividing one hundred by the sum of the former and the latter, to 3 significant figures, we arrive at 18.6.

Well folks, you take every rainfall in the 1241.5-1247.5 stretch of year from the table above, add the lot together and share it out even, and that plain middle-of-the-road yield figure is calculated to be 2.93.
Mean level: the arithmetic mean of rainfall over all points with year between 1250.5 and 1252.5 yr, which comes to 2.7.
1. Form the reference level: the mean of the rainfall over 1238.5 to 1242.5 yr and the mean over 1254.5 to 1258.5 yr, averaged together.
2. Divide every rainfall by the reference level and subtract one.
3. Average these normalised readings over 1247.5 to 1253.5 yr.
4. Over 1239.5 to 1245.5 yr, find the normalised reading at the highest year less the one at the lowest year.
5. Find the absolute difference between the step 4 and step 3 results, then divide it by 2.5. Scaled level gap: 0.0059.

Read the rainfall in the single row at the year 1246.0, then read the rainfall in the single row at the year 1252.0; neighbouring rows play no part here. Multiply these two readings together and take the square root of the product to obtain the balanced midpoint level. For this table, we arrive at 2.8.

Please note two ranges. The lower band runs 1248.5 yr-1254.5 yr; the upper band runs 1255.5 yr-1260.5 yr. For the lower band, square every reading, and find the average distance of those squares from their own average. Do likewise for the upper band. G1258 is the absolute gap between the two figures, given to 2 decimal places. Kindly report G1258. 0.43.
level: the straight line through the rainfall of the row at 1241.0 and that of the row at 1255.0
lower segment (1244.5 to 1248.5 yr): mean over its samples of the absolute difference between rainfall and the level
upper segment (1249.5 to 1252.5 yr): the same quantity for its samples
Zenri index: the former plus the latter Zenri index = 0.30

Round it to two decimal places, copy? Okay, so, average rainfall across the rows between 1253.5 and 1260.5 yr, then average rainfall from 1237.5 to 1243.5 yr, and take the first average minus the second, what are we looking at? -0.29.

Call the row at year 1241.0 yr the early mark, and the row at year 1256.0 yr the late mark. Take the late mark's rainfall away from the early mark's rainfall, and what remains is 0.20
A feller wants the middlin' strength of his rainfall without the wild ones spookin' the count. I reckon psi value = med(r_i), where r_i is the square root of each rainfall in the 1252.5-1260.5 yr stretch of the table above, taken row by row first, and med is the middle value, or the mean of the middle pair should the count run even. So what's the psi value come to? 1.60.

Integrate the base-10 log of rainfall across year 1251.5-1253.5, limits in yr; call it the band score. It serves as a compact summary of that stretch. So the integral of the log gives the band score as 0.85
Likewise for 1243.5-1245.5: 0.94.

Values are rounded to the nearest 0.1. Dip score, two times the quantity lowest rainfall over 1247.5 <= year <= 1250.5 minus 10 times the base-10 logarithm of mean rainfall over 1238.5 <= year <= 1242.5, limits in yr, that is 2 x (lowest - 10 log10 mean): -3.5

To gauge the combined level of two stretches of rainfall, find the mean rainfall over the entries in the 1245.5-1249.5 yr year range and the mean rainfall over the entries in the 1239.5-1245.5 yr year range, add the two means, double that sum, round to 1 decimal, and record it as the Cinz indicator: 11.6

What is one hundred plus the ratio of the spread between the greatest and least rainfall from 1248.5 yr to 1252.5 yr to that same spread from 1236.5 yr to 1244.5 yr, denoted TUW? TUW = 101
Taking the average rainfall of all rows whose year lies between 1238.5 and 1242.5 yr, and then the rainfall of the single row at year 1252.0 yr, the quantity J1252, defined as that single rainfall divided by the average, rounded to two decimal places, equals 0.96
